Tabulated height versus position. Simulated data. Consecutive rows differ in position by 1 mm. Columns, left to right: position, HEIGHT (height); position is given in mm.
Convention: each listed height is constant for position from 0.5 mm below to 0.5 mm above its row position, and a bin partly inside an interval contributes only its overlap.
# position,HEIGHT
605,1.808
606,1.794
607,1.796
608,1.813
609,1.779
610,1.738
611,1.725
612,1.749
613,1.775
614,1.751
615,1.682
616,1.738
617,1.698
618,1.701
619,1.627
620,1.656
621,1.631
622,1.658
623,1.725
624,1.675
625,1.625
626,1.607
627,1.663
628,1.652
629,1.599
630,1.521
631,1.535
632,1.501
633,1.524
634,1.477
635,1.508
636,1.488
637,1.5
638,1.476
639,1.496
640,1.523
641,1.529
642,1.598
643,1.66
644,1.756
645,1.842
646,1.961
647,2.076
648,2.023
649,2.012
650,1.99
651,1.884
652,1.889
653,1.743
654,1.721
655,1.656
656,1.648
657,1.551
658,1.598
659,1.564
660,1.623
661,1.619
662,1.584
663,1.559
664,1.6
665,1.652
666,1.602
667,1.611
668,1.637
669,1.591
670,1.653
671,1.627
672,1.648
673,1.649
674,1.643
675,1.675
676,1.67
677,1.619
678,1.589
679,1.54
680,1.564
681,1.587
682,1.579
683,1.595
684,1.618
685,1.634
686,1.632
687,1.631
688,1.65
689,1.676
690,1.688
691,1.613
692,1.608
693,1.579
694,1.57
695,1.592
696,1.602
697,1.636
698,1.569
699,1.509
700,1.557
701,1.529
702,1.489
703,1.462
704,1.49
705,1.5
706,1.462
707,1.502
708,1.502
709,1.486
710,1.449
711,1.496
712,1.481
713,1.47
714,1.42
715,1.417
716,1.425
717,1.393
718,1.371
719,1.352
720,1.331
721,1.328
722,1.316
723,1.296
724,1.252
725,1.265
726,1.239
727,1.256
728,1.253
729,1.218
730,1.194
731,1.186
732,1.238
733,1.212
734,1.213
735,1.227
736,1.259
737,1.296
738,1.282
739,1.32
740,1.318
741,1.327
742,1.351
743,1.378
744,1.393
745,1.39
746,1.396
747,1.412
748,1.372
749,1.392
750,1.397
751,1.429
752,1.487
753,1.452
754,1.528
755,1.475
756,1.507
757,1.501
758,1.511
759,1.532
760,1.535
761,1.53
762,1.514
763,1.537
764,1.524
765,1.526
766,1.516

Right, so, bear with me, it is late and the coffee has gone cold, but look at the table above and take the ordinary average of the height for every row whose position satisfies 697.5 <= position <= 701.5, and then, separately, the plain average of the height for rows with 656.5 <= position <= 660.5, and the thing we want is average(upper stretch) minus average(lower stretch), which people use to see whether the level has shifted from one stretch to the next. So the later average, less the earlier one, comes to -0.04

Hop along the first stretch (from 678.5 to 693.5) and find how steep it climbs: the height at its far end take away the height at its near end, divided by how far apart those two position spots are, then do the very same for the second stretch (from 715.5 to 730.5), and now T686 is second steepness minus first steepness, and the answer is -0.019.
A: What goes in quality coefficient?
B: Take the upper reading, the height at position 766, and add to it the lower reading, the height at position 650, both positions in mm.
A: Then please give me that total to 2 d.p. 3.51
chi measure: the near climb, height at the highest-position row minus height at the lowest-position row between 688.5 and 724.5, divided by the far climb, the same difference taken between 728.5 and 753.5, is -1.8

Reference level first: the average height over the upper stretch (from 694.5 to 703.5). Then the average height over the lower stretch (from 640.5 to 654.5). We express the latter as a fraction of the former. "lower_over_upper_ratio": 1.18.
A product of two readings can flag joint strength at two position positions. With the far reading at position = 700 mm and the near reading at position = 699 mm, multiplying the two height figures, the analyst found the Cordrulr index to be 2.3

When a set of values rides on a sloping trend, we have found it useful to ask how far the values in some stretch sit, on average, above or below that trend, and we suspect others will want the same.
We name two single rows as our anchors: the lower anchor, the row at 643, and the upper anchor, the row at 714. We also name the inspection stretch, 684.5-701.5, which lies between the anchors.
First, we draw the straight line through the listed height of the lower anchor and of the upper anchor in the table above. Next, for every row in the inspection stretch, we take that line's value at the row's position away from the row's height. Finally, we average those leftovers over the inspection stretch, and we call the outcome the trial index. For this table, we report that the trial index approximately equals 0.113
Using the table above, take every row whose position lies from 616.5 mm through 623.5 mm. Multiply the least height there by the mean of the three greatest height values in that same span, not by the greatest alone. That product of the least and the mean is 2.8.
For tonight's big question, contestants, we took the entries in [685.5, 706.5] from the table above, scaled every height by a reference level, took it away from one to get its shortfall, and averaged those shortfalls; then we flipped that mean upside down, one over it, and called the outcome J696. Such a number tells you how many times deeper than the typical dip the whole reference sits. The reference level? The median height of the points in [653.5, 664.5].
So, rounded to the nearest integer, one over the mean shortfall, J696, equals 60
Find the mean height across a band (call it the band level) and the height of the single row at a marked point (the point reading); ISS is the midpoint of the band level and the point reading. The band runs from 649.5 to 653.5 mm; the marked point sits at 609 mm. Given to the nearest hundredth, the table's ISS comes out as 1.83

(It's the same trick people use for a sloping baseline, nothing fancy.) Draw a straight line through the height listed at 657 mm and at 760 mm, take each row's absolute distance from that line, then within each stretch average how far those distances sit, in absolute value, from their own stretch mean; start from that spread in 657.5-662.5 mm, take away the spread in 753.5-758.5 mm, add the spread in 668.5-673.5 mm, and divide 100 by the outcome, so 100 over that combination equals 3921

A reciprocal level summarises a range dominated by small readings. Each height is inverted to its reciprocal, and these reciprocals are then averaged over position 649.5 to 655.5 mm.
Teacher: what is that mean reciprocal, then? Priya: 0.55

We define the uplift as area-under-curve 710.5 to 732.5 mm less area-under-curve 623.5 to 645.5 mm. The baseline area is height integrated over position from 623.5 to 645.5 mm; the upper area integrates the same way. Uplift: -5.6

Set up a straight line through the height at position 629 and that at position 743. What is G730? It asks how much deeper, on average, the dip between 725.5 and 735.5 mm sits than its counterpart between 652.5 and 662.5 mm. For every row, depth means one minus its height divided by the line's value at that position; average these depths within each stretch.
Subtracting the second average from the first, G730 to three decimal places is 0.184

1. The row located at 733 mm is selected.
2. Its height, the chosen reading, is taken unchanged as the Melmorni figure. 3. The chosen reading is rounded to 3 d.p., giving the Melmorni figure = 1.212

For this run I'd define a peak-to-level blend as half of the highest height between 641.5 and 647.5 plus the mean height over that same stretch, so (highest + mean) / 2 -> 1.95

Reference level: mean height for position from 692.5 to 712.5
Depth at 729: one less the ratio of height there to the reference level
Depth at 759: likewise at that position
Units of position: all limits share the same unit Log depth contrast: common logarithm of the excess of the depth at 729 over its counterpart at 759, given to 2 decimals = -0.69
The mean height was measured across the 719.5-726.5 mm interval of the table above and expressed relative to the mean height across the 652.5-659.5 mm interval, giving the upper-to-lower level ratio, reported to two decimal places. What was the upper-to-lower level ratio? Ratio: 0.79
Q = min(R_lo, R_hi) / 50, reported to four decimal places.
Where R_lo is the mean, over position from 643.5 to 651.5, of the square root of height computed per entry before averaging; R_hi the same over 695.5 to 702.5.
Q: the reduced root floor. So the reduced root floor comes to 0.0249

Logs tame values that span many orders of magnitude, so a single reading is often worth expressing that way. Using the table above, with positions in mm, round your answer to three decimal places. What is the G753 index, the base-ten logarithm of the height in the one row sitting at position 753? 0.162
